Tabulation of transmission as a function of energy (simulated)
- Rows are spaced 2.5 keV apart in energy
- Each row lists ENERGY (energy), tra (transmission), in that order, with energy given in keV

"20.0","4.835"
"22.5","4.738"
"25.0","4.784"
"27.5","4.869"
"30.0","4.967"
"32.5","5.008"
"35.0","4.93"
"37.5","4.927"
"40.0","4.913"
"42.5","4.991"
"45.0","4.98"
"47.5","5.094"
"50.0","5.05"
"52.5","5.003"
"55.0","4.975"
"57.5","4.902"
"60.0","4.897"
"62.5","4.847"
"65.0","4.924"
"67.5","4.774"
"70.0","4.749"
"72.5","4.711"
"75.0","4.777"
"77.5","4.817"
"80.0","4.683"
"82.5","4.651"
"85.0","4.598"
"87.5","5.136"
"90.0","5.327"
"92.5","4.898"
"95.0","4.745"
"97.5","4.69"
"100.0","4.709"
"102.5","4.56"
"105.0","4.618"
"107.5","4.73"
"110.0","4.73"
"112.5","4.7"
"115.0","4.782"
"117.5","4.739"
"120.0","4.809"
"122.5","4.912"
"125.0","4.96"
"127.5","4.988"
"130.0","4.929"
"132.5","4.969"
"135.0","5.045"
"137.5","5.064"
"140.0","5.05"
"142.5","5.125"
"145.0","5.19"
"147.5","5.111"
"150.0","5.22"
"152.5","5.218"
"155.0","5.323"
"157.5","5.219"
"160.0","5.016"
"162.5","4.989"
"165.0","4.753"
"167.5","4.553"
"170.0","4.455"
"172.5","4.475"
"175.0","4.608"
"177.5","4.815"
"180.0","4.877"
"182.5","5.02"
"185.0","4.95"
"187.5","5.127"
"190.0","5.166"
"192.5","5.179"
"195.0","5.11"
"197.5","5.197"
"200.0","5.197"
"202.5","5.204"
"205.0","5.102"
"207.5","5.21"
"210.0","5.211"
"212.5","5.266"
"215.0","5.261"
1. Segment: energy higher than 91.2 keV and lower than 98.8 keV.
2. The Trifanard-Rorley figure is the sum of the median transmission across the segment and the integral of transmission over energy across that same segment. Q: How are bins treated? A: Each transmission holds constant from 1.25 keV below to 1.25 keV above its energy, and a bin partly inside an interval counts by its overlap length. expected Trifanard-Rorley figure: 41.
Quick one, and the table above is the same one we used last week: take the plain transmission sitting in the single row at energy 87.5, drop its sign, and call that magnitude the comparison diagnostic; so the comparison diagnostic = 5.14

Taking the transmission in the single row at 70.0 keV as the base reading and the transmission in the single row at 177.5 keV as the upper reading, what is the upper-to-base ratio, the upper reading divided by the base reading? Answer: 1.01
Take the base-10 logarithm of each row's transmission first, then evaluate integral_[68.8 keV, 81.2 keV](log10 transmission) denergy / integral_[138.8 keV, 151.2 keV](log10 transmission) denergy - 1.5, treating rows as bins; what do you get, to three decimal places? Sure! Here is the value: -0.548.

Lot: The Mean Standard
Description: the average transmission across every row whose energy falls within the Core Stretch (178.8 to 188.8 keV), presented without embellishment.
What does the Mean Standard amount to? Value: 4.99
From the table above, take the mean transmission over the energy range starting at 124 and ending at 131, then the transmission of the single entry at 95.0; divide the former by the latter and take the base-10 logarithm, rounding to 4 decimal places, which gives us 0.0192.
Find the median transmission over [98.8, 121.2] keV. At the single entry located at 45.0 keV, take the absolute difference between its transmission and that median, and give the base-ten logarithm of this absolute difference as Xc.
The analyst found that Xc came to -0.6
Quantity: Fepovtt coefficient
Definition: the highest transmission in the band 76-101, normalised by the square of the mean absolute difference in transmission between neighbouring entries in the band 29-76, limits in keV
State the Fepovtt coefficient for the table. 1945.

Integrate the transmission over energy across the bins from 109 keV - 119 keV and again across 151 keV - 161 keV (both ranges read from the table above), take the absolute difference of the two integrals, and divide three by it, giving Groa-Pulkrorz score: 0.7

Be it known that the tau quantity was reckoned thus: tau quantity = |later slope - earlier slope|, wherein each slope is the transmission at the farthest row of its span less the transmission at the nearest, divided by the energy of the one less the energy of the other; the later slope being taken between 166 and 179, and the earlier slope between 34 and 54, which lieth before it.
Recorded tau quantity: 0.022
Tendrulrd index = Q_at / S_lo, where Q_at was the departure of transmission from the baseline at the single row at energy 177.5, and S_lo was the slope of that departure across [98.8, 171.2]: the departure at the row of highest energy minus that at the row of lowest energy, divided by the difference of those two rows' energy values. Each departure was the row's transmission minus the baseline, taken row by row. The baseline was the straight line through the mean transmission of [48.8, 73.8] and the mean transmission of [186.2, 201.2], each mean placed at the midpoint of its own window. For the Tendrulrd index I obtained 55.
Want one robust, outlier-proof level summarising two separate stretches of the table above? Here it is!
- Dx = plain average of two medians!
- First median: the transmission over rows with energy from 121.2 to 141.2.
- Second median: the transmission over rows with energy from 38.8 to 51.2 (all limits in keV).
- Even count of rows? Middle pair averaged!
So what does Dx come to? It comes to 4.98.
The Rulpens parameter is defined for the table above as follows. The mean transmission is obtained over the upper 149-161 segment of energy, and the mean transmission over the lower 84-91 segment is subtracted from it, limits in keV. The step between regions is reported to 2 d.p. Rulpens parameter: 0.18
